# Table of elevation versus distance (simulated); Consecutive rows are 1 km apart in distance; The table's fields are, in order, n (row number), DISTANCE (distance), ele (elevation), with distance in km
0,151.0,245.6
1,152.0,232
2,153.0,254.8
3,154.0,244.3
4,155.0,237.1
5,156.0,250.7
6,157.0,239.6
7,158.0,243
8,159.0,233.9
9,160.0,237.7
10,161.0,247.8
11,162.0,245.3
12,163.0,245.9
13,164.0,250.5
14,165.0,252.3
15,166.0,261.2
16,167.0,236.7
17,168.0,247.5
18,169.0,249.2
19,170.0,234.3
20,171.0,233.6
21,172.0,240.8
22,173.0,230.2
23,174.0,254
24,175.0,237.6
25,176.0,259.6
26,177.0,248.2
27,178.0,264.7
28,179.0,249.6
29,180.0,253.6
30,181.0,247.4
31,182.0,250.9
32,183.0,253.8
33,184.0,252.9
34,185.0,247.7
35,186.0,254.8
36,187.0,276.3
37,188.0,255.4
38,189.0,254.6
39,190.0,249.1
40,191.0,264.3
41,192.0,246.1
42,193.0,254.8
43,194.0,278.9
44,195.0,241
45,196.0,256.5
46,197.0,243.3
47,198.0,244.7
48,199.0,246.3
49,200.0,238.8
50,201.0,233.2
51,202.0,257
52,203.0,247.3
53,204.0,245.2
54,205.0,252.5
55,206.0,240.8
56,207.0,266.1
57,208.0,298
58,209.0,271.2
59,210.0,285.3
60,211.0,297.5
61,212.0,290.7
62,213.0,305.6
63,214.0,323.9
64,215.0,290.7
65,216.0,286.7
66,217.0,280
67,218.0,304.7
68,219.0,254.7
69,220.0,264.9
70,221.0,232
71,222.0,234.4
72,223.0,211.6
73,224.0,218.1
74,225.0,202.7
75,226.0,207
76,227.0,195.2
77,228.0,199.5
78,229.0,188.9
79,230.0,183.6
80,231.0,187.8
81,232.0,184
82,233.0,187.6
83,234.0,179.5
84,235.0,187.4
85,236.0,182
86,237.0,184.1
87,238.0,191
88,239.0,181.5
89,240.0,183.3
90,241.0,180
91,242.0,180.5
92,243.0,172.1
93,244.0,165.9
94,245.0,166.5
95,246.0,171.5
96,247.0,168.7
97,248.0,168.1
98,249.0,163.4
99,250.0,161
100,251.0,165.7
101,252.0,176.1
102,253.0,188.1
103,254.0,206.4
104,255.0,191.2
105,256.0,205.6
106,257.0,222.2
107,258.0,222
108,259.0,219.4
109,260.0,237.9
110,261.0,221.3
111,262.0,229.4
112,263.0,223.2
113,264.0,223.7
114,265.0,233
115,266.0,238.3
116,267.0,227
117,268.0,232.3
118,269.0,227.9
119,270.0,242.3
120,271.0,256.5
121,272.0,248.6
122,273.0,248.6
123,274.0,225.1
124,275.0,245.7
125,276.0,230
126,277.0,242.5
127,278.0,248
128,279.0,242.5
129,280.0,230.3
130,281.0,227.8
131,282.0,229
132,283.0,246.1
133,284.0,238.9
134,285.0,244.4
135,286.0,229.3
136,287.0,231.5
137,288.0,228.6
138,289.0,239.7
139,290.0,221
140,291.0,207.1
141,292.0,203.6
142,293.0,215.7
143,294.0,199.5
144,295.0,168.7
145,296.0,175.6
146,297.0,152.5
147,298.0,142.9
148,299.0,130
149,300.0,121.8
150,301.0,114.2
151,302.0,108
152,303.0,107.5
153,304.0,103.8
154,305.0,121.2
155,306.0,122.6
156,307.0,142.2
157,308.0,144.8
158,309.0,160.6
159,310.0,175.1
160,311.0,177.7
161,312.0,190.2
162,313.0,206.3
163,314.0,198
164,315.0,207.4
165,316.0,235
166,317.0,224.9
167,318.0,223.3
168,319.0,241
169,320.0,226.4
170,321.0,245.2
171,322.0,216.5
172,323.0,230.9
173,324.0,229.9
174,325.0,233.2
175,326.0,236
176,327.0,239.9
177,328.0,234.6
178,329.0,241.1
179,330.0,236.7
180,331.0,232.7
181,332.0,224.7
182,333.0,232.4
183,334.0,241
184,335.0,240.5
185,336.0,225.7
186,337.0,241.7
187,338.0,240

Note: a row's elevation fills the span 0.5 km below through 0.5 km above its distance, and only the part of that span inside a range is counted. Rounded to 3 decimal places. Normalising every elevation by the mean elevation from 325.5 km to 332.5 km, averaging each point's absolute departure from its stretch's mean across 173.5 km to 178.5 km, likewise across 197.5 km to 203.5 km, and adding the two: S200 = 0.058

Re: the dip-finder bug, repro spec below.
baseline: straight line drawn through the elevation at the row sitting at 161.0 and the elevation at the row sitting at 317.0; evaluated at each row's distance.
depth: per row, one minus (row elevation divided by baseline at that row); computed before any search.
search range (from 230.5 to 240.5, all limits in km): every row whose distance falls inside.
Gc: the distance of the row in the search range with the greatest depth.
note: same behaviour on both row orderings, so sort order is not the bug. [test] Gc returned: 234.0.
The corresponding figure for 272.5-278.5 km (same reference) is 274.0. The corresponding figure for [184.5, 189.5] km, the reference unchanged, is 185.0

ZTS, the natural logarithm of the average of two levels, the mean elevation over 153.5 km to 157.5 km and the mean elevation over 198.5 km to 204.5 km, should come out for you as 5.50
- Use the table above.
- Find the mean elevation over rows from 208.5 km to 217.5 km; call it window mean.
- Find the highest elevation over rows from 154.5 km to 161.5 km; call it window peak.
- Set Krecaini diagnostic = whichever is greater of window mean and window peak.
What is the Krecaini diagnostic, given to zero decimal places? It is 292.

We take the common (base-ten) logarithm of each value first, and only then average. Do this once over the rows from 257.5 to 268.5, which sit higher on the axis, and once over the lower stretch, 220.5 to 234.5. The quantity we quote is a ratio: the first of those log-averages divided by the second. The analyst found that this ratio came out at 1.02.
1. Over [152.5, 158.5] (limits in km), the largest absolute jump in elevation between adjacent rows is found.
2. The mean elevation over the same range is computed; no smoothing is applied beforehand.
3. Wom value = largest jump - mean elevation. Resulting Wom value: -231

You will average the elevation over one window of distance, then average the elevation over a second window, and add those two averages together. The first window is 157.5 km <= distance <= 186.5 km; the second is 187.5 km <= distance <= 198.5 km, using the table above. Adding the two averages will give 501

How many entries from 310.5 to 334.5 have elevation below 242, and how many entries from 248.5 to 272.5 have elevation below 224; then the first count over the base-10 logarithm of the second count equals 20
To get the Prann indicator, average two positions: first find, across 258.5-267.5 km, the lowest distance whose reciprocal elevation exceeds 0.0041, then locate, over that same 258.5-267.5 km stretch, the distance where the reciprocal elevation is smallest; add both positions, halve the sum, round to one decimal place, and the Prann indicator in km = 262.5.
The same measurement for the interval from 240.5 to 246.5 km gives 241.5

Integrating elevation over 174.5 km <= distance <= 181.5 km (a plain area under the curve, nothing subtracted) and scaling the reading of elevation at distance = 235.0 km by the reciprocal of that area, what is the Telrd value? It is 0.106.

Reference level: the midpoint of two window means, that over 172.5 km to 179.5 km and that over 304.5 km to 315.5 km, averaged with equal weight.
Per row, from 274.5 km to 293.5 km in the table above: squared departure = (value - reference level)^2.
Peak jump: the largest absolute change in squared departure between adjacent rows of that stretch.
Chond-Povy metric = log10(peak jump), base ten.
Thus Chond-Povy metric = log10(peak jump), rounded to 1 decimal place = 3.0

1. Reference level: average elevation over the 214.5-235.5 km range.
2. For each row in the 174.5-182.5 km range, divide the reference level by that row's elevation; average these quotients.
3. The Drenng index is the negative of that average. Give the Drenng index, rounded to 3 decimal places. -0.887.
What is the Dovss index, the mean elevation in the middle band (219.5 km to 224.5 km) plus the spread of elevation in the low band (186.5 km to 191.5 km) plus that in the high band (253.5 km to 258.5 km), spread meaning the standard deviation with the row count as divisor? 253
